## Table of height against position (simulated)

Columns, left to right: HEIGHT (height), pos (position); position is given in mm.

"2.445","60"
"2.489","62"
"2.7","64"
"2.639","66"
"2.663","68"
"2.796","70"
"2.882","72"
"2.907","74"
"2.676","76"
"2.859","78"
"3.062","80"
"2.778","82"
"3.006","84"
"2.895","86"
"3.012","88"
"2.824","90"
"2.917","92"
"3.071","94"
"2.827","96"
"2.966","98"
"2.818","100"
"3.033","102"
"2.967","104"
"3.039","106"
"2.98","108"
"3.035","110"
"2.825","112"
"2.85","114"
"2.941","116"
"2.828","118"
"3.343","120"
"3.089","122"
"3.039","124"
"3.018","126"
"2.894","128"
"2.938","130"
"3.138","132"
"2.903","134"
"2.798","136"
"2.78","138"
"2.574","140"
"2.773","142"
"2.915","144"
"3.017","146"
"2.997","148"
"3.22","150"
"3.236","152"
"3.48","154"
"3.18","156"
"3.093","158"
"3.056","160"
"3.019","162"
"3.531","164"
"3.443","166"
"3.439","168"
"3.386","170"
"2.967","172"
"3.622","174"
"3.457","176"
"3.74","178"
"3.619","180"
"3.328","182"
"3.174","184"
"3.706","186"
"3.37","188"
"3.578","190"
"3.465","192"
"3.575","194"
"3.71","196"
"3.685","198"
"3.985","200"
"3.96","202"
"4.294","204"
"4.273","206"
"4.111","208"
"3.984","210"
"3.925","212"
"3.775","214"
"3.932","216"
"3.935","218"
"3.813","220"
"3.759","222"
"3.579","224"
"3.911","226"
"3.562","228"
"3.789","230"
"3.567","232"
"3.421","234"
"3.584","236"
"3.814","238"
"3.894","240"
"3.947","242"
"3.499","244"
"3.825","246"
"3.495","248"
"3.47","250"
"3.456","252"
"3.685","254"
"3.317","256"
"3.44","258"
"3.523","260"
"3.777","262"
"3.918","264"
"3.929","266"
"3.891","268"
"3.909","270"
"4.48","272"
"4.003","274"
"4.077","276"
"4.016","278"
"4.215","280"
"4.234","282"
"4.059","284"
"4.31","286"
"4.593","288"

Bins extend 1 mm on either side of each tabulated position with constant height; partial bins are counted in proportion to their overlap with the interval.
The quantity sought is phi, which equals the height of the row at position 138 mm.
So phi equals 2.78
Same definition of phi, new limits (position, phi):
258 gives 3.44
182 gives 3.328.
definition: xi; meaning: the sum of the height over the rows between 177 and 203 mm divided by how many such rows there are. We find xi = 3.6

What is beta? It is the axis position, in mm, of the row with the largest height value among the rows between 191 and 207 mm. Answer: 204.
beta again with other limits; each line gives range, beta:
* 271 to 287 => 272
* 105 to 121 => 120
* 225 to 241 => 226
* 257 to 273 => 272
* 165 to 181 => 178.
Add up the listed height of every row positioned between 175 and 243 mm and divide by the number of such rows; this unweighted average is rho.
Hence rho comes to 3.7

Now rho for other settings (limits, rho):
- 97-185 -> 3.1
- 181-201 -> 3.6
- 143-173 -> 3.2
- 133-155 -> 3.0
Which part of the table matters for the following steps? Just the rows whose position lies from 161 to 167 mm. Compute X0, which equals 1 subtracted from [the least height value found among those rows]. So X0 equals 2.0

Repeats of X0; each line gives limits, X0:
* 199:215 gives 2.8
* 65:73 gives 1.6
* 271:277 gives 3.0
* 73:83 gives 1.7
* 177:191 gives 2.2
